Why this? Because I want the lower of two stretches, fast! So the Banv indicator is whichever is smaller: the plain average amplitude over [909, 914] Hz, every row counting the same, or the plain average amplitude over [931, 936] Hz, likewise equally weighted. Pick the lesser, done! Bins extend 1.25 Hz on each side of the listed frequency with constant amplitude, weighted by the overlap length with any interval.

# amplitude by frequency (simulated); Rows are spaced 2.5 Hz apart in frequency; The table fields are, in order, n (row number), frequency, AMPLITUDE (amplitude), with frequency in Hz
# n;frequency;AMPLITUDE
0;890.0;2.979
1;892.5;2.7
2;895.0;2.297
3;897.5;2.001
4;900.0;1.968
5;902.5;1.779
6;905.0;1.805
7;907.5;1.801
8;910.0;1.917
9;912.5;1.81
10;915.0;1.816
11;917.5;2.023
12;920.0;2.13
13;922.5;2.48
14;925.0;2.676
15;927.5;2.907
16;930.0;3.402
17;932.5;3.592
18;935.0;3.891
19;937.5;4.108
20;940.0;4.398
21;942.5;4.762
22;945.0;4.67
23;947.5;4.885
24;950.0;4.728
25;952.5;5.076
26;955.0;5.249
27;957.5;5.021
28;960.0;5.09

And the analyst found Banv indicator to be 1.86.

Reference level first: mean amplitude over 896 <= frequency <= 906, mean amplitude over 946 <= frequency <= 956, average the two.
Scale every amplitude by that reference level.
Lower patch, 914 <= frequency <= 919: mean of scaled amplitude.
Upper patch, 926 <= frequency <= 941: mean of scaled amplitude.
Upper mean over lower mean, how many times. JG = 1.9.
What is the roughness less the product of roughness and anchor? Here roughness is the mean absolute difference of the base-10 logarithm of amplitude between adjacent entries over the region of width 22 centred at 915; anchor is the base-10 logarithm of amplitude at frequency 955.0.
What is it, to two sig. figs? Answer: 0.0078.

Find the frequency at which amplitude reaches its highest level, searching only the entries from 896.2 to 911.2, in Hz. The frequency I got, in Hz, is 897.5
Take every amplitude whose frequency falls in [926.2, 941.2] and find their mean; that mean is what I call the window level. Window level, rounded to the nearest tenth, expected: 3.7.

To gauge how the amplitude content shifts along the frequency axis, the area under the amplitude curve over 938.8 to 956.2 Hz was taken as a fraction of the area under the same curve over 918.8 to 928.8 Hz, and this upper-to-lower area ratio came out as 3.3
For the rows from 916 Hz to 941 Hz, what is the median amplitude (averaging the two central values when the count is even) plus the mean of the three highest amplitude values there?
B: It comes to 7.3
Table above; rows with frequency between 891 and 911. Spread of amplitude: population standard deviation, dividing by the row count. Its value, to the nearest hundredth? 0.30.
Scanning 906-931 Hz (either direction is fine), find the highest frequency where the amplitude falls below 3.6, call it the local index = 930.0 Hz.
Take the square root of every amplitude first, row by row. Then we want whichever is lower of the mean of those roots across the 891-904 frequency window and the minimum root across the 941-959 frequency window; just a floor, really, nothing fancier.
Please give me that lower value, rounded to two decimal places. 1.46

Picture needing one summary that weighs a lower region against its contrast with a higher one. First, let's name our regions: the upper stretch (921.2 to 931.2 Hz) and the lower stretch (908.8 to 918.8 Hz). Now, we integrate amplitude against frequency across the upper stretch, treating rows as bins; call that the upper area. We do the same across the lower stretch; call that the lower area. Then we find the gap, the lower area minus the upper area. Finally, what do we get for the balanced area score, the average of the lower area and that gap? 4.6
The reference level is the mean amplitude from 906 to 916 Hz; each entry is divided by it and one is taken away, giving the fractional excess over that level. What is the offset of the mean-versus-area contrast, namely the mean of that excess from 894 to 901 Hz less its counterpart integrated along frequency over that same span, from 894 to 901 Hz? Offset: -1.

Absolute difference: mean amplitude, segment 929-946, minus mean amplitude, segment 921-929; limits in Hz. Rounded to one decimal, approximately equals 1.4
